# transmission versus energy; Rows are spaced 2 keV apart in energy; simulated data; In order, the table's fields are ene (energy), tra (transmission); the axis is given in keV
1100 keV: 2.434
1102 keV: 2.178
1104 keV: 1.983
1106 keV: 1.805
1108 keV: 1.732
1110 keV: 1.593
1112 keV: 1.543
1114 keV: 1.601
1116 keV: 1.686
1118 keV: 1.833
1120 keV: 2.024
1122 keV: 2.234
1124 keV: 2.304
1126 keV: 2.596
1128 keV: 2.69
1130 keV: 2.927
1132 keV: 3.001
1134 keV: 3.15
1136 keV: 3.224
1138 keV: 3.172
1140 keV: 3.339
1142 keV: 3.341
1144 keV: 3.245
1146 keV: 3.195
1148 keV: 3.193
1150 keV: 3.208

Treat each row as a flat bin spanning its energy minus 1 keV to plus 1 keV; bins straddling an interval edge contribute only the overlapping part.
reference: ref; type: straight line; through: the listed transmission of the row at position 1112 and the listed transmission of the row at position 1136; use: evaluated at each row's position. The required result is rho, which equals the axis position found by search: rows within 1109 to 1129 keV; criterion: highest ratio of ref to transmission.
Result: 1116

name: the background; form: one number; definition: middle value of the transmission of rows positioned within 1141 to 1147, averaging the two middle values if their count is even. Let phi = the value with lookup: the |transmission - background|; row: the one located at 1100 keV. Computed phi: 0.8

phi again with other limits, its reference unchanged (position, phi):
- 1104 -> 1.3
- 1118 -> 1.4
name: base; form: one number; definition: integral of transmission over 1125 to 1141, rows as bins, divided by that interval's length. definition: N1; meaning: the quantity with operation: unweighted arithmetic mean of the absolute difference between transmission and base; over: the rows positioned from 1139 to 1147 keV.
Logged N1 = 0.3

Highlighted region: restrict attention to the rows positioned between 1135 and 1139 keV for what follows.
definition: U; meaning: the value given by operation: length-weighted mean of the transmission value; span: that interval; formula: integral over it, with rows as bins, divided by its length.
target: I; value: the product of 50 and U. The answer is 160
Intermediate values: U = 3.20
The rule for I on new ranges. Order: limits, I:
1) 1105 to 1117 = 83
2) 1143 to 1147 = 161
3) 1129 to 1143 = 158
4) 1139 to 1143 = 167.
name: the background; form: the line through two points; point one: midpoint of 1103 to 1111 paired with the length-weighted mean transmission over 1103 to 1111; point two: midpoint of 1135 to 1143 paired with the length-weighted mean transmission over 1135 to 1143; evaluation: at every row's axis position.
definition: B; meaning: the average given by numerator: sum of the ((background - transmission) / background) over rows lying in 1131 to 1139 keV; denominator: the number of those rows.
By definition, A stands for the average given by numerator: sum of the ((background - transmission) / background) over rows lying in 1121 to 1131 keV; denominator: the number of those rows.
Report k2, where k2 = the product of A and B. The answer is -0.001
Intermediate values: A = 0.04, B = -0.018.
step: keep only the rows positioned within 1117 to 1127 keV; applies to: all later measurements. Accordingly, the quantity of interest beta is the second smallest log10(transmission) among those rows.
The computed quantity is 0.31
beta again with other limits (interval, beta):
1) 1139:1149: 0.50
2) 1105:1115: 0.20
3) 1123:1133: 0.41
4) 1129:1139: 0.48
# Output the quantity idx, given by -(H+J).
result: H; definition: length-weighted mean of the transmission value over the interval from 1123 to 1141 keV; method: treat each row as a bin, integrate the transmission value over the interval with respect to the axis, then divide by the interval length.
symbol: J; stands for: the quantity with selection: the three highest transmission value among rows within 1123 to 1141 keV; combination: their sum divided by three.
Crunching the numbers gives -6.2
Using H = 2.9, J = 3.2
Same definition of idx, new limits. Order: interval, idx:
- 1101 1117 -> -3.8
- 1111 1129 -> -4.6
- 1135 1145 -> -6.6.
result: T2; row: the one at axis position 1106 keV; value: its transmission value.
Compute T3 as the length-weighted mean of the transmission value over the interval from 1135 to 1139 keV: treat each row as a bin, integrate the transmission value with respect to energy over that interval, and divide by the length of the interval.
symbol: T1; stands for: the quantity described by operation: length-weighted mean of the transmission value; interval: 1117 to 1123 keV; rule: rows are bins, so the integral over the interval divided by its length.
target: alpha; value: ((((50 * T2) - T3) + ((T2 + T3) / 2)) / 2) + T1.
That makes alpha 46.8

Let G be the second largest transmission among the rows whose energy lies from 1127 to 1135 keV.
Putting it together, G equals 3.001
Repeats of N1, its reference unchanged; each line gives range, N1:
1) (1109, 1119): 1.4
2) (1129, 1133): 0.0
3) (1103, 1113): 1.3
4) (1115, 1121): 1.2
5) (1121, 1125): 0.7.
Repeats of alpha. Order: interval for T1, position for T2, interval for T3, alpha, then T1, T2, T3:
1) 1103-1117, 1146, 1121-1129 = 81.8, 1.71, 3.195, 2.46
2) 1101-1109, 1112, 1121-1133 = 40.2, 1.92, 1.543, 2.63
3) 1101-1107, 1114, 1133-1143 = 41.6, 1.99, 1.601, 3.25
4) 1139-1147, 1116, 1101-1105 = 45.3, 3.28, 1.686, 2.08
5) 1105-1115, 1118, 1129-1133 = 47.2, 1.65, 1.833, 2.96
